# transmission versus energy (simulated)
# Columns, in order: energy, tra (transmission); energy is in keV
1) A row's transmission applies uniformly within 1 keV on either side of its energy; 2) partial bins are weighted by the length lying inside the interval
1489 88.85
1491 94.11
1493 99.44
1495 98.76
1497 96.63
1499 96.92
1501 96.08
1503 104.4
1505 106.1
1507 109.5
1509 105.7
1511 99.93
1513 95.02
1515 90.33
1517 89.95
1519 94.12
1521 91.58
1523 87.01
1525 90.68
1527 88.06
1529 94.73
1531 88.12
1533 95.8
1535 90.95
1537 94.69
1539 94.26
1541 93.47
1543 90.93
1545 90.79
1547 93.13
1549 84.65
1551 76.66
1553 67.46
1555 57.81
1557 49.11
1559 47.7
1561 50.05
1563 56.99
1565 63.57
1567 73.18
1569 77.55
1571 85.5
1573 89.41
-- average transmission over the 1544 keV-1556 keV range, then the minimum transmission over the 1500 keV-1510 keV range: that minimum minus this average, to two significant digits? 18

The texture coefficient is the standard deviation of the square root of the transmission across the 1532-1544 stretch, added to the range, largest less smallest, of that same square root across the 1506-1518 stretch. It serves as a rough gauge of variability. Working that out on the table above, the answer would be 1.08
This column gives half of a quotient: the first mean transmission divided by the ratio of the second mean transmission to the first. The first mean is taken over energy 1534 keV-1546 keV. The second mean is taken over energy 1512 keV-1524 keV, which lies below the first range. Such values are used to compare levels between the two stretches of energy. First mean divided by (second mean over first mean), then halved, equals 47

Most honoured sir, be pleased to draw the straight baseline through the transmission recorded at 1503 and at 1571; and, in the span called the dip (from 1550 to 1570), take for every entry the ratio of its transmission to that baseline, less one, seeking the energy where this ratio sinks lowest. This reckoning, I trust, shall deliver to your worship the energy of 1559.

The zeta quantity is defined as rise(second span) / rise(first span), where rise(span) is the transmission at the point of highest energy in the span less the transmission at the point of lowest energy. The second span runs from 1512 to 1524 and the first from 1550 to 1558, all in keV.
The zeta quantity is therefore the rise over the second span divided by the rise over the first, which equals 0.3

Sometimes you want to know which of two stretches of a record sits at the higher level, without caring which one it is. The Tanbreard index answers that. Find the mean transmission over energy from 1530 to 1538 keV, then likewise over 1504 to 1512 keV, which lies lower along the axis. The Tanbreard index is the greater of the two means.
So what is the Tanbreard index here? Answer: 105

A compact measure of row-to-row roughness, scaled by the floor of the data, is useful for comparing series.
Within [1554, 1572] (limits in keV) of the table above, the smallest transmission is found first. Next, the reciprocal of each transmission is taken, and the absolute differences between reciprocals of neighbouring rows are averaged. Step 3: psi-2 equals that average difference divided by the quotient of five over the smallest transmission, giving 0.0154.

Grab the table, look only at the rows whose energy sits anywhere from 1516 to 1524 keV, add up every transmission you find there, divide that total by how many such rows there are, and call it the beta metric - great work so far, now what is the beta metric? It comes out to 91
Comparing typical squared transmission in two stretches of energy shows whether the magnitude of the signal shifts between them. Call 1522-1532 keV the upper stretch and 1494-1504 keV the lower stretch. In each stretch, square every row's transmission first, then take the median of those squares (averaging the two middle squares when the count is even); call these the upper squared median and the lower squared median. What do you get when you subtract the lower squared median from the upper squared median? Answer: -1628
